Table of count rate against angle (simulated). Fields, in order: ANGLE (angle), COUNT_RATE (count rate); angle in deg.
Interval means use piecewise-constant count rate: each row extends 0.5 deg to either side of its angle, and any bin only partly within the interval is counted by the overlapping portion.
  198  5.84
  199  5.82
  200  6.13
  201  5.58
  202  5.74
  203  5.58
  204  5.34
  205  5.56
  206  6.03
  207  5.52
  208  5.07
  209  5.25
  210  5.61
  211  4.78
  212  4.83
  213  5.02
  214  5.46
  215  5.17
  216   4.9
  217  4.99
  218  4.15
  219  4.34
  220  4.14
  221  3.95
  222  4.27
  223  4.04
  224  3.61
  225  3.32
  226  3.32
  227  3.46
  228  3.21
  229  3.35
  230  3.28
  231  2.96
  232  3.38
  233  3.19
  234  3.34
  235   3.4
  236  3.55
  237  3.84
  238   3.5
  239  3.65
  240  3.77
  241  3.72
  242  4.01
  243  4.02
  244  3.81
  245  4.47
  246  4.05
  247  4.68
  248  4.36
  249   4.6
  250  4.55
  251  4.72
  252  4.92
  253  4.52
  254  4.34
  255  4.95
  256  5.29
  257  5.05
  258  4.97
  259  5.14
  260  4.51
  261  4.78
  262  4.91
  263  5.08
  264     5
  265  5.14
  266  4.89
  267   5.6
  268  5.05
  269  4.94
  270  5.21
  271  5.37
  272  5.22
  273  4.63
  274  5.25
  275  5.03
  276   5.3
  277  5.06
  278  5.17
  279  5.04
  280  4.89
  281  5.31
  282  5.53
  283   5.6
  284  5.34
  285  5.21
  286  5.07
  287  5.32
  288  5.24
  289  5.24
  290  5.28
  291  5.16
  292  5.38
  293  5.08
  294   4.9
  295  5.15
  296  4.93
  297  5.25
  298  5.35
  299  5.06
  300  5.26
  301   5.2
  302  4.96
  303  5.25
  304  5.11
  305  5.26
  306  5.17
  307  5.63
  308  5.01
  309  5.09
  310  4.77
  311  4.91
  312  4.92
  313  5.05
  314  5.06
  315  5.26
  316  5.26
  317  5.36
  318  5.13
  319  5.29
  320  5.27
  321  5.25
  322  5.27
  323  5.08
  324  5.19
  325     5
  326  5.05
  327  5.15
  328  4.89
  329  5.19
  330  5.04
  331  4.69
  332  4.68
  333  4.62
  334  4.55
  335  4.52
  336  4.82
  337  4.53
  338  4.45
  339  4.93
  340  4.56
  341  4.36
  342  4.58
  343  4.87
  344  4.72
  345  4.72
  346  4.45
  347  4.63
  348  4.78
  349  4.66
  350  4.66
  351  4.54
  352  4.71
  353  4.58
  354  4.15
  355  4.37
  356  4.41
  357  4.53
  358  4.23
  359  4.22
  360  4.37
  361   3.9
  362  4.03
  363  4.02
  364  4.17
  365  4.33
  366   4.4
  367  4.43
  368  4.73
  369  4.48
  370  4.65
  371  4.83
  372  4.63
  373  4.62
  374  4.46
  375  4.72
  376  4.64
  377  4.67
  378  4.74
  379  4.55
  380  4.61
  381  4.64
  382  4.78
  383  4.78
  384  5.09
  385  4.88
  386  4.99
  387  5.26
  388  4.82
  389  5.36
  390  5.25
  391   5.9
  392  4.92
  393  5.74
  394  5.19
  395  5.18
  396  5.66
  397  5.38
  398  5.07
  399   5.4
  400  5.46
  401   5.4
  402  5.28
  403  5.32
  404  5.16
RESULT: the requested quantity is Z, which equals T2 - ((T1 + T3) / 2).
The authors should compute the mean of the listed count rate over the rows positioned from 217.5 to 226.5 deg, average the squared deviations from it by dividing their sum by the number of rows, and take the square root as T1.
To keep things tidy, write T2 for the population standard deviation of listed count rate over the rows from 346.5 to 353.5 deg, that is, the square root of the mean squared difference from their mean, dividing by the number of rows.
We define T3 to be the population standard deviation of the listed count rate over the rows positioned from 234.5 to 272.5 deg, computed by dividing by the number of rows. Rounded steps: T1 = 0.37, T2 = 0.07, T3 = 0.6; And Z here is -0.41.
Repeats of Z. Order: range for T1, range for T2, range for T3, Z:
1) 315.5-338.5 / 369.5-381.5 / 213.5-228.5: -0.40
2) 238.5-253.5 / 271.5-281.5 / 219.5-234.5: -0.19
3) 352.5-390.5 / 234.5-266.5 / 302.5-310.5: 0.27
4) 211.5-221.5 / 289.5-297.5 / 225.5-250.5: -0.33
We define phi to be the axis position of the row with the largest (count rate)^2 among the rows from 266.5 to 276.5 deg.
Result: 267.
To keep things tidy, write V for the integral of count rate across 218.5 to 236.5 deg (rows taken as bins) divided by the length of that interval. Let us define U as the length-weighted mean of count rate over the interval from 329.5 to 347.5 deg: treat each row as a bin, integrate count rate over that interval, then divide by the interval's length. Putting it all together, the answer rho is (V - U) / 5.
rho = -0.2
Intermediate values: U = 4.65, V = 3.56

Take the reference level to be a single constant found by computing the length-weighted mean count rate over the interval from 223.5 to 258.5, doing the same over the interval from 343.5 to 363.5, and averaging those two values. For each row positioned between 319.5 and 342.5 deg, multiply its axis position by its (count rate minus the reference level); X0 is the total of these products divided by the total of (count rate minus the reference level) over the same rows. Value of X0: 328.4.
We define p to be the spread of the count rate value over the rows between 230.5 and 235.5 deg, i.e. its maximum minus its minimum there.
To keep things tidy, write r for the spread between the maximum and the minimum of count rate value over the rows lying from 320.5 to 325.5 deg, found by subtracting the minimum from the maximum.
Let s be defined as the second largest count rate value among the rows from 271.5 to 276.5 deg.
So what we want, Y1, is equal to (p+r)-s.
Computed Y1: -4.54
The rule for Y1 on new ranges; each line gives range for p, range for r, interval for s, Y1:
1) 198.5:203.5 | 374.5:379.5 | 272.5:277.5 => -4.51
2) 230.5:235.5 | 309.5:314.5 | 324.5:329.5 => -4.42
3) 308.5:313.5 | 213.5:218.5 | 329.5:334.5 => -3.06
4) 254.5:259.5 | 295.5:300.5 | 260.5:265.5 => -4.32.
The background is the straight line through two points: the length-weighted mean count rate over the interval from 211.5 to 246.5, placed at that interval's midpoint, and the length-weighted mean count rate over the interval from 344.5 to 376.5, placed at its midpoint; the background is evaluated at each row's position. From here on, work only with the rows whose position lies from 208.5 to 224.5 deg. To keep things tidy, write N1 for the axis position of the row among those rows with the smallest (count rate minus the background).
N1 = 224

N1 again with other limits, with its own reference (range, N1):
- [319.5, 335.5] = 335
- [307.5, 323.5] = 310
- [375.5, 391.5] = 379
